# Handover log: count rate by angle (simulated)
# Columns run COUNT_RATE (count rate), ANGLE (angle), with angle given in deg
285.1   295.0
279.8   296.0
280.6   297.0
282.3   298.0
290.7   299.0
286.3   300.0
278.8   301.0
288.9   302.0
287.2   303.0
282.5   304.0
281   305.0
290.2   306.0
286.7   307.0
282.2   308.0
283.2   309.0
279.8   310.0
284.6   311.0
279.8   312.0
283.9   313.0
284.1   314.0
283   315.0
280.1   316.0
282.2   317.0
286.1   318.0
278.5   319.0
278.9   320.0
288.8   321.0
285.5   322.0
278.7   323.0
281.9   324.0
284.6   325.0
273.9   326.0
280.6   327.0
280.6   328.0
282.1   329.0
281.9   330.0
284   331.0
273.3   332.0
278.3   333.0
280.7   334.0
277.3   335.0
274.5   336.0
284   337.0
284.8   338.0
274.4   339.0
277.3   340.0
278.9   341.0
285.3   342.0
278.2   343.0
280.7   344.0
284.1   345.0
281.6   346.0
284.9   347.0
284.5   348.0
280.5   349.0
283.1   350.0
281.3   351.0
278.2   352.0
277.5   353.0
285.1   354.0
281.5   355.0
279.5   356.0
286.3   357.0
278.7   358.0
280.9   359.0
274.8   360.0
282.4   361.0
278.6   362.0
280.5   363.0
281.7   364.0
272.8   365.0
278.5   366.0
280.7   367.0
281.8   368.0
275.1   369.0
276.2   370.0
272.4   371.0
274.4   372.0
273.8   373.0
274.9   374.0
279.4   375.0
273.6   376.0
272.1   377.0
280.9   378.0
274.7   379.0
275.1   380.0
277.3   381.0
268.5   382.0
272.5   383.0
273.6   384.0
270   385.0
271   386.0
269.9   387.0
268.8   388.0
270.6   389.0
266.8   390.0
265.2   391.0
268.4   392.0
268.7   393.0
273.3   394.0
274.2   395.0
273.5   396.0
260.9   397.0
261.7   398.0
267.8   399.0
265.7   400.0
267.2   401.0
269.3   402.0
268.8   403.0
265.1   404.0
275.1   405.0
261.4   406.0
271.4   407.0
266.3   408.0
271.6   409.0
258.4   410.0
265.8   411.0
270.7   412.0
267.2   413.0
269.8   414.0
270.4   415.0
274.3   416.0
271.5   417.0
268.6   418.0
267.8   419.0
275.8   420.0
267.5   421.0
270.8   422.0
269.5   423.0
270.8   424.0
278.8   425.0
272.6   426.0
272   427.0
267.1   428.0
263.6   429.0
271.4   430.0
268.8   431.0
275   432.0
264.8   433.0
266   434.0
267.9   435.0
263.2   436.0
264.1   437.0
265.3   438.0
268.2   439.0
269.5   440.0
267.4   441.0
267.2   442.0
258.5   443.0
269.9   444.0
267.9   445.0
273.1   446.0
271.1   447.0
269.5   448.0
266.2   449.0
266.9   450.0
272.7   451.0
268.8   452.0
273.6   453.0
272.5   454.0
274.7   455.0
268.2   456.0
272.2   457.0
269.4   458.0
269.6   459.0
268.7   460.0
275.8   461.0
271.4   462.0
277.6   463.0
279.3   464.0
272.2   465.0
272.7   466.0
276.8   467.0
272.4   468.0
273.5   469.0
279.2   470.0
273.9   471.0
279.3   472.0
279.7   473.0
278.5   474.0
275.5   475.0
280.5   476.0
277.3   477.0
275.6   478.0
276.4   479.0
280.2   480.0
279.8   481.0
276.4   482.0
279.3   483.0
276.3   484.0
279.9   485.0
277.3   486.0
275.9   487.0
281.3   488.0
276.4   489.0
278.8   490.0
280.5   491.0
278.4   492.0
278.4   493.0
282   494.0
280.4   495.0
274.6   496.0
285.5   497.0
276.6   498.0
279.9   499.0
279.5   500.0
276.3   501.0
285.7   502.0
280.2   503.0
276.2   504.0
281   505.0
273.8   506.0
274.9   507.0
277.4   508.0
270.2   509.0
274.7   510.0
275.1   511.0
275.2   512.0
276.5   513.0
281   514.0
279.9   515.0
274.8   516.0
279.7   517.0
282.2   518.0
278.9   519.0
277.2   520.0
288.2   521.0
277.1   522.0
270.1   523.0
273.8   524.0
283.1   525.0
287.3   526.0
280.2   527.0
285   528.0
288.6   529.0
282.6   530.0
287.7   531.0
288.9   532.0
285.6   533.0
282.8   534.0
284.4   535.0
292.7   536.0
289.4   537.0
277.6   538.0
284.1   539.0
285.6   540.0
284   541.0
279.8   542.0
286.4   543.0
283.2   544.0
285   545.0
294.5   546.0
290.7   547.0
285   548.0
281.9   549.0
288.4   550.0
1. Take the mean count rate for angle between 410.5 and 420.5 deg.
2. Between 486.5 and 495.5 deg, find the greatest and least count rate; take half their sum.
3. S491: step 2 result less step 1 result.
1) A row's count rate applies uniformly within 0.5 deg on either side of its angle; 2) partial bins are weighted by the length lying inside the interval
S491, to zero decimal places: 9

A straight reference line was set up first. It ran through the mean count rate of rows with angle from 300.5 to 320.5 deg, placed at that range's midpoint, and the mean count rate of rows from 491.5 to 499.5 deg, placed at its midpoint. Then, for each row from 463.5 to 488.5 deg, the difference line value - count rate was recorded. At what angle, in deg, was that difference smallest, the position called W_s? 488.0 deg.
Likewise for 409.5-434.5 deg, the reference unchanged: 425.0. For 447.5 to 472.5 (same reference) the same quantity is 472.0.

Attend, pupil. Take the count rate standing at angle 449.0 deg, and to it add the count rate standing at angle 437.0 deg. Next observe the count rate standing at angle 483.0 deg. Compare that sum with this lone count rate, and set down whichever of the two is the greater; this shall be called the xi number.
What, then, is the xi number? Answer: 530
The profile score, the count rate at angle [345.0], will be 284.1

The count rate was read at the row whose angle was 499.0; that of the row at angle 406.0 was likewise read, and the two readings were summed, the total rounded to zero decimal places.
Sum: 541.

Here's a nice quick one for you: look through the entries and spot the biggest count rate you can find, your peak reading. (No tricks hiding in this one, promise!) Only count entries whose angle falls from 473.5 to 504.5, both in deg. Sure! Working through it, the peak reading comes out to 285.7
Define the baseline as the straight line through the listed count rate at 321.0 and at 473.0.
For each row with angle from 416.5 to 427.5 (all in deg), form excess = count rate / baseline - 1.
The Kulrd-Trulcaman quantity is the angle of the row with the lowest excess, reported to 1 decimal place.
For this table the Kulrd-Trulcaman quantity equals 421.0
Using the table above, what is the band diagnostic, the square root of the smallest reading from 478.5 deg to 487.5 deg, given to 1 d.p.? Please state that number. 16.6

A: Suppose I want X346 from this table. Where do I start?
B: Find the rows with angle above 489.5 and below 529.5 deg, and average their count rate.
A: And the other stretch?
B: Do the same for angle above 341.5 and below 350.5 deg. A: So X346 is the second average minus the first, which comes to 3.6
